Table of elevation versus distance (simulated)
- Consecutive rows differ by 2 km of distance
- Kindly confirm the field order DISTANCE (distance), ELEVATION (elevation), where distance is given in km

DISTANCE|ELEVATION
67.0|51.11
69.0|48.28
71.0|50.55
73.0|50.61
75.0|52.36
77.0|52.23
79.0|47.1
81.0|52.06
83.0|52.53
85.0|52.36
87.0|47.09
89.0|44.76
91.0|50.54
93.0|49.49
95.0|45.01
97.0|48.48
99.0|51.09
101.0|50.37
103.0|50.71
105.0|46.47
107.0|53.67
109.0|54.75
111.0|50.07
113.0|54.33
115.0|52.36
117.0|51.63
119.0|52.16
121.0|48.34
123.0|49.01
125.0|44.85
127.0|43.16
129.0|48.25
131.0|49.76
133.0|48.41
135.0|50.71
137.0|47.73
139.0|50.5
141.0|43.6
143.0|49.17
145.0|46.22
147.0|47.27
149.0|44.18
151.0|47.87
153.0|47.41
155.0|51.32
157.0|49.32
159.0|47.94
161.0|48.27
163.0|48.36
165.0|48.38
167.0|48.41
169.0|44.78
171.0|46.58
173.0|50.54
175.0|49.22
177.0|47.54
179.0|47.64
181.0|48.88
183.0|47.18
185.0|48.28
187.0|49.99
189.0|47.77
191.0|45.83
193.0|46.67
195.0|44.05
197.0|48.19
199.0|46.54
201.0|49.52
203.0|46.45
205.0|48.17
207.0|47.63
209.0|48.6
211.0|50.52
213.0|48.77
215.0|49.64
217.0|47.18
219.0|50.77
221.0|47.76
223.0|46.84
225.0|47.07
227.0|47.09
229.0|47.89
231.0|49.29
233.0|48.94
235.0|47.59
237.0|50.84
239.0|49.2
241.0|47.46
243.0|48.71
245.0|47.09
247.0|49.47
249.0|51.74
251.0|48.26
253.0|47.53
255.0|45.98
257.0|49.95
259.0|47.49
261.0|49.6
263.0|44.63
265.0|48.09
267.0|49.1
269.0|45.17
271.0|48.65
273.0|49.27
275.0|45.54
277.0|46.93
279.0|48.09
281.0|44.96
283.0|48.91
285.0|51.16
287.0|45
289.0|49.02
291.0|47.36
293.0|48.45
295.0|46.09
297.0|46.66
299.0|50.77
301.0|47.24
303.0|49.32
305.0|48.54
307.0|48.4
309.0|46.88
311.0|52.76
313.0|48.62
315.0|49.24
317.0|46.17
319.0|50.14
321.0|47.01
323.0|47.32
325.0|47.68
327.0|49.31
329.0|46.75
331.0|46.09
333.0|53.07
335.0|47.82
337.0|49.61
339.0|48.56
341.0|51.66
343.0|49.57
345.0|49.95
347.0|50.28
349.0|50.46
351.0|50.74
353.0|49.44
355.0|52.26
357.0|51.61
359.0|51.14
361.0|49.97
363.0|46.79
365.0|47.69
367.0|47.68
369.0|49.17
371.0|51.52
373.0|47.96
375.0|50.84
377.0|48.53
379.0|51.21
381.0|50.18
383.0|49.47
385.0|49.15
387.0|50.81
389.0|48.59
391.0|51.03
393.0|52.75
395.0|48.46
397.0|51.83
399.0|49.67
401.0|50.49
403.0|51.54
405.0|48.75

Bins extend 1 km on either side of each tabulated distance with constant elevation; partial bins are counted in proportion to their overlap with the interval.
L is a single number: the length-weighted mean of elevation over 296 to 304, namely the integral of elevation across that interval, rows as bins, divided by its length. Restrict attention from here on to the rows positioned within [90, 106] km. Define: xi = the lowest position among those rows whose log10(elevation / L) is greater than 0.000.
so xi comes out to 91.0 km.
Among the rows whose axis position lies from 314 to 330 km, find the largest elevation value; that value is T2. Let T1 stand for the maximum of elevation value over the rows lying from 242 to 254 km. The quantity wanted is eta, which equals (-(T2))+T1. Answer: 1.6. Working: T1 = 51.74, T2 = 50.14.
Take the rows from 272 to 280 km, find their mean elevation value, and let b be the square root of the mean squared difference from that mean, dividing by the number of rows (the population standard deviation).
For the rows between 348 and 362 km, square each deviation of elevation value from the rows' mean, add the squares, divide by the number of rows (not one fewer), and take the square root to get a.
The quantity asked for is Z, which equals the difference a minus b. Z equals -0.5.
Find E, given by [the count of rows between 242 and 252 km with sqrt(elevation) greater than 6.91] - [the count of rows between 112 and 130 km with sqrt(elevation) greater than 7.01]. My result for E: 0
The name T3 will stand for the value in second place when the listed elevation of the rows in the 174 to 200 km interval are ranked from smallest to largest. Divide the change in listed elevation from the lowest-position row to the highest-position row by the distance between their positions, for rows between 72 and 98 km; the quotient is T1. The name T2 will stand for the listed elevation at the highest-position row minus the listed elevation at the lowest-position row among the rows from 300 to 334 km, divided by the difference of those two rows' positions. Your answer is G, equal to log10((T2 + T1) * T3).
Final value 0.63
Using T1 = -0.09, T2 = 0.18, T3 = 45.83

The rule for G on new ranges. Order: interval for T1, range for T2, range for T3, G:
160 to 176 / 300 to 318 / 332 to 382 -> -1.33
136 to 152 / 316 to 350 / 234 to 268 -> 0.82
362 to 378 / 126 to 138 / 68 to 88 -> 1.44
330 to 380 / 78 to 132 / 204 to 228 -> 0.87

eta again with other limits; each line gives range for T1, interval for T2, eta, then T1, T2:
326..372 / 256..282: 3.1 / 53.07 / 49.95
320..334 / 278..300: 1.9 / 53.07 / 51.16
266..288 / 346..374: -1.1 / 51.16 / 52.26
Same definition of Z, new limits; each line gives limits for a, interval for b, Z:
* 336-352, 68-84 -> -1.0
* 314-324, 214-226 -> 0.0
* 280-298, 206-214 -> 0.9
